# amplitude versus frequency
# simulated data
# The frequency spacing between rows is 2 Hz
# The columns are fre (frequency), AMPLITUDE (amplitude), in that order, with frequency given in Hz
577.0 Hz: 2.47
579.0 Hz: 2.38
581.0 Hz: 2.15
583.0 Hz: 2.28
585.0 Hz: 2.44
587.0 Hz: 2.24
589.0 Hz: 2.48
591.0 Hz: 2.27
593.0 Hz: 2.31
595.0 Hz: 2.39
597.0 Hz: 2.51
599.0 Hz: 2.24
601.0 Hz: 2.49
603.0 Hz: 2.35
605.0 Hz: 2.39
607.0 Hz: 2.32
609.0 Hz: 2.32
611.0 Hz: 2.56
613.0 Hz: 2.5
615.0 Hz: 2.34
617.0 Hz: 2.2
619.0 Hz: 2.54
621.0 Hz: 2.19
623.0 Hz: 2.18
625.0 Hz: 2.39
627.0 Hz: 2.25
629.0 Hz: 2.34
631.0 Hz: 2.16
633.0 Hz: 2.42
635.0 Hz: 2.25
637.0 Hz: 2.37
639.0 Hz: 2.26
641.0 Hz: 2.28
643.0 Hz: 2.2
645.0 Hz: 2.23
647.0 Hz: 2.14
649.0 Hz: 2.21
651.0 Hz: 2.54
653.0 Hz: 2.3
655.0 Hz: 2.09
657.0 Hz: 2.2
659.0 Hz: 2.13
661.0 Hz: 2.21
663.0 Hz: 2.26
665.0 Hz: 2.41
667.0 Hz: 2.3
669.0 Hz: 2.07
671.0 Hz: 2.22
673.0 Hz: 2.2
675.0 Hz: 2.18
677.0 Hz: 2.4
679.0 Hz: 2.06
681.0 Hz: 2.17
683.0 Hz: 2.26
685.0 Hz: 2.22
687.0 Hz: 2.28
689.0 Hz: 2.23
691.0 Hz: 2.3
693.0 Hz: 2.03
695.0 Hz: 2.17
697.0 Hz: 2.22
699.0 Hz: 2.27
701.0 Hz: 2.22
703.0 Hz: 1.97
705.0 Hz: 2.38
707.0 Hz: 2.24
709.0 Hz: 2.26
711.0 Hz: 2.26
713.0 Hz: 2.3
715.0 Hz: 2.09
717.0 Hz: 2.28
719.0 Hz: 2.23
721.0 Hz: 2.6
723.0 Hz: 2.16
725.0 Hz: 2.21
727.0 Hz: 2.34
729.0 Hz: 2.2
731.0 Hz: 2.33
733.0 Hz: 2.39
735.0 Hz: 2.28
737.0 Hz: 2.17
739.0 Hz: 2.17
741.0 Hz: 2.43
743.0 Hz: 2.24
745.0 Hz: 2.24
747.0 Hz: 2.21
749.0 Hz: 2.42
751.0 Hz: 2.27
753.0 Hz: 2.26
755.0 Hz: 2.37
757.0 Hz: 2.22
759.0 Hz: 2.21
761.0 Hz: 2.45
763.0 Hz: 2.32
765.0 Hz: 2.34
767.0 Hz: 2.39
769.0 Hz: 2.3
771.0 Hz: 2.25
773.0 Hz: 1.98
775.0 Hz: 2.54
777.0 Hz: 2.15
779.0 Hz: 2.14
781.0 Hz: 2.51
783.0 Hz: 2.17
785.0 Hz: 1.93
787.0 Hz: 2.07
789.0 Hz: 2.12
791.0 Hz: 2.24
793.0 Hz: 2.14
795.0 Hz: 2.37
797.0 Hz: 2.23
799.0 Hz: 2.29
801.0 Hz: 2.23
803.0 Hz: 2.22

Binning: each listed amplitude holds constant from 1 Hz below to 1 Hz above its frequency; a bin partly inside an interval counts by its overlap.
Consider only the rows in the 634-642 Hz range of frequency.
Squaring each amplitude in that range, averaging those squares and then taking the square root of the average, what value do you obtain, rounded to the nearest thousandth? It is 2.290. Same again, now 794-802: 2.281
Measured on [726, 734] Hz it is 2.316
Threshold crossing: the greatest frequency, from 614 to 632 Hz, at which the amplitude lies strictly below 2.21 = 631.0 Hz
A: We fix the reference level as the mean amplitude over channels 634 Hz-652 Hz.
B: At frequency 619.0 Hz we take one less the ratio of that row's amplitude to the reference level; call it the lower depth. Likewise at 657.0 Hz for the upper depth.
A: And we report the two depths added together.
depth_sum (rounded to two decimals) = -0.08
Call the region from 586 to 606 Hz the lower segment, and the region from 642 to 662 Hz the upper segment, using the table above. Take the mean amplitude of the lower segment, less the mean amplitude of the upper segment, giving 0.14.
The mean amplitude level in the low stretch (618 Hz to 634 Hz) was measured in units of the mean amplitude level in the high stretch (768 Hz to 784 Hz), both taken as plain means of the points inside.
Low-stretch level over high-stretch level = 1.024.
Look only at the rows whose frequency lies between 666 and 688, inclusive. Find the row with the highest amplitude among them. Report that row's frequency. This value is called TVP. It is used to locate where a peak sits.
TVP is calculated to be 677.0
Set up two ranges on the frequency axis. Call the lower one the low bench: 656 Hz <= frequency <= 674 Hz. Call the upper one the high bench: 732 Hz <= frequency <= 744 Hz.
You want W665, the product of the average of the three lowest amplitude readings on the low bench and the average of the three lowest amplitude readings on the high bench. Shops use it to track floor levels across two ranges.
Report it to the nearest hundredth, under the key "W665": 4.68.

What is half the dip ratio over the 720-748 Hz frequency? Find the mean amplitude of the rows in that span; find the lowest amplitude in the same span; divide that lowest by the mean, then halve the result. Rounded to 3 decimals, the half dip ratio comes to 0.473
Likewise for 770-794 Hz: 0.441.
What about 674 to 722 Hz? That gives 0.441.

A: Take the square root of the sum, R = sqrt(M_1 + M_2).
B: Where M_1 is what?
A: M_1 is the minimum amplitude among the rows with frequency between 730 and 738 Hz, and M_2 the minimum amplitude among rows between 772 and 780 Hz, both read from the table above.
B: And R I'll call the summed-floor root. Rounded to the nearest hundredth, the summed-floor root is 2.04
